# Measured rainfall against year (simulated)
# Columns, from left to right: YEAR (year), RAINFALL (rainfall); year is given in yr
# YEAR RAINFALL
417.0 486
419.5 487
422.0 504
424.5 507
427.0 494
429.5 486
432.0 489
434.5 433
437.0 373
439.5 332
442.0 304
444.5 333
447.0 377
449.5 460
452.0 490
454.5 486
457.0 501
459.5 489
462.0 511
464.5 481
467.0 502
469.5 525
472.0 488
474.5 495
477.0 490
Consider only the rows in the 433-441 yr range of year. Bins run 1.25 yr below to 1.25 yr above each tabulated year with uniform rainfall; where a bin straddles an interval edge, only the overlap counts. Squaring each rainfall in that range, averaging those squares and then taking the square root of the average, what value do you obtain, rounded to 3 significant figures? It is 382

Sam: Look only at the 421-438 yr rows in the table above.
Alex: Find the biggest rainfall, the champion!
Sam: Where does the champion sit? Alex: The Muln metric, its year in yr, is 424.5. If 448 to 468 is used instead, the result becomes 462.0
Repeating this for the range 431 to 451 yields 432.0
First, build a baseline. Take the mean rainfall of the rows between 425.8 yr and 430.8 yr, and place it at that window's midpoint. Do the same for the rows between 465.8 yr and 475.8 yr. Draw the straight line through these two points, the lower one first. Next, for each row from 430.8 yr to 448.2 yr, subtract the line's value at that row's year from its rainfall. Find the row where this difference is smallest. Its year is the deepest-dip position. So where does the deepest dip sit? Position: 442.0 yr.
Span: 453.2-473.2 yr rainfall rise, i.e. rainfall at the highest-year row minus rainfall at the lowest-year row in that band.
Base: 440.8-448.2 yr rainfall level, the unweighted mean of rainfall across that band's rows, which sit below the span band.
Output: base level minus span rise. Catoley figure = 336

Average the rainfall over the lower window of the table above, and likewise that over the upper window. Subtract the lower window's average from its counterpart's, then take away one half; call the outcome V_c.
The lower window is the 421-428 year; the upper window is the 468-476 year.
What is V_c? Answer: 0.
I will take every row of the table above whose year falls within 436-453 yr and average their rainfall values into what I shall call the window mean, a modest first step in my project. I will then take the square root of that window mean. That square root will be 19.5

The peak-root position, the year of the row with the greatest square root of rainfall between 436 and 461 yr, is 457.0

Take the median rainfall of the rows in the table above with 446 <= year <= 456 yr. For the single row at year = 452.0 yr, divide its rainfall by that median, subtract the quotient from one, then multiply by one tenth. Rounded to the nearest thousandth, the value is -0.004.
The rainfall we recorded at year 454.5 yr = 486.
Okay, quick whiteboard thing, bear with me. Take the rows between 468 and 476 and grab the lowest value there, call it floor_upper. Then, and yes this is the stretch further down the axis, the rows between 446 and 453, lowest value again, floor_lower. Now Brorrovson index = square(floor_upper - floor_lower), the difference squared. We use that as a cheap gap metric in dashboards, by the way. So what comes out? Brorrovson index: 12321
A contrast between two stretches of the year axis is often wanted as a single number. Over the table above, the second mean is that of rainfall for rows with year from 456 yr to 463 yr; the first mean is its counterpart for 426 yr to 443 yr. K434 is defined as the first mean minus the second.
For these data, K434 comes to -84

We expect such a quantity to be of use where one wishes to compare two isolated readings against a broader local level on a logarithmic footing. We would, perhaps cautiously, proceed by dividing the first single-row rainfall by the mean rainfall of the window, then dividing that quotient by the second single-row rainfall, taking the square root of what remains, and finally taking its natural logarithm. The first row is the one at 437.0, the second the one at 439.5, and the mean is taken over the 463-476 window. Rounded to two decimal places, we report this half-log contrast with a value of -3.05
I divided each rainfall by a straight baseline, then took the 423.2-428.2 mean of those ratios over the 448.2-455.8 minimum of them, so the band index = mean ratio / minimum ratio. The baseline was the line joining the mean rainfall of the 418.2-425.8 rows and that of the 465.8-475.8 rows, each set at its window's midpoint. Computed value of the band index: 1.09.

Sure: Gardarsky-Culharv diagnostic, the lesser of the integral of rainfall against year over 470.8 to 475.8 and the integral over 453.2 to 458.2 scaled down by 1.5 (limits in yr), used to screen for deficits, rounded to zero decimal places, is 1645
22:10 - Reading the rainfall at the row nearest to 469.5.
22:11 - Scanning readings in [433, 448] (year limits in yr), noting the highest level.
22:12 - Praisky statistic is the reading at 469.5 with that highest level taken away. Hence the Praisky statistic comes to 92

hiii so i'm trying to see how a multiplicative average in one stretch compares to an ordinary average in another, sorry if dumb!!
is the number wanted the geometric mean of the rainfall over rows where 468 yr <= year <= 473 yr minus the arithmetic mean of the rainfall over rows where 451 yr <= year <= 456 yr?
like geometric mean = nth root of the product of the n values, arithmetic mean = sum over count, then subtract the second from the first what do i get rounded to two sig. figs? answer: 18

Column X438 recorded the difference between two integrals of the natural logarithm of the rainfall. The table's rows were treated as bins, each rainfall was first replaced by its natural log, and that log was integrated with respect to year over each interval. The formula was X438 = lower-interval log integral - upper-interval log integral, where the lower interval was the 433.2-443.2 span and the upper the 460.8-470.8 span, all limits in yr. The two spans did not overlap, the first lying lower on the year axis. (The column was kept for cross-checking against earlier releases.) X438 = -3.4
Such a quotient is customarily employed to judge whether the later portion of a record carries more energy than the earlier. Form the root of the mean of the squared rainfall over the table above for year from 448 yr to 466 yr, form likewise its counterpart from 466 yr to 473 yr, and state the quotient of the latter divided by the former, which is 1.03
